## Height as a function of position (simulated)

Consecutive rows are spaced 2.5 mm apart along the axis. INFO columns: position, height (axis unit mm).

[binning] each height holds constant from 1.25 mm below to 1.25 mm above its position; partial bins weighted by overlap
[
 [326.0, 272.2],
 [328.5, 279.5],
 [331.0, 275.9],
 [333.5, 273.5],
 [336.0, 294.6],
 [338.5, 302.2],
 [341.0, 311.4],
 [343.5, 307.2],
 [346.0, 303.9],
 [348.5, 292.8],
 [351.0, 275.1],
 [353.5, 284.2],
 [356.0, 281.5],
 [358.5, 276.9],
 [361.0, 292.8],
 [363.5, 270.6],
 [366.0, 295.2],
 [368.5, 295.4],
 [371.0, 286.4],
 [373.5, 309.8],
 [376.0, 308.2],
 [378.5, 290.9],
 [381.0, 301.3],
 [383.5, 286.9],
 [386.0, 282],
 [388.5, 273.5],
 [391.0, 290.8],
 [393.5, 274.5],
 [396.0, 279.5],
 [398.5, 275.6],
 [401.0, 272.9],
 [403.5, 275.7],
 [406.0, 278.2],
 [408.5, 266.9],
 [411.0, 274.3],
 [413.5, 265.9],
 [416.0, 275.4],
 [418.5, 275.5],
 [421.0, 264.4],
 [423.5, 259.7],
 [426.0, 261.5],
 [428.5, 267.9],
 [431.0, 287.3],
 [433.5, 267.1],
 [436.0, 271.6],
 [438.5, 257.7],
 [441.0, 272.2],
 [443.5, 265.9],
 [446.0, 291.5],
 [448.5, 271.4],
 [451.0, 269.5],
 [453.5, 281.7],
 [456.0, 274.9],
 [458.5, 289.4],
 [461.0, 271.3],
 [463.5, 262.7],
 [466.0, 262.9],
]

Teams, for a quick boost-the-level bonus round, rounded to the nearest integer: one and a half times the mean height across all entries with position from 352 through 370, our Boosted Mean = 428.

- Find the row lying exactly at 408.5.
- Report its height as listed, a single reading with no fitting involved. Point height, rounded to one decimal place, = 266.9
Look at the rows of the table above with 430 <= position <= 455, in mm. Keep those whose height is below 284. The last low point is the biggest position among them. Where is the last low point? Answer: 453.5 mm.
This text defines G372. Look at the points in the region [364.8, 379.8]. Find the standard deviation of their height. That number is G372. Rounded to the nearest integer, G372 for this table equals 9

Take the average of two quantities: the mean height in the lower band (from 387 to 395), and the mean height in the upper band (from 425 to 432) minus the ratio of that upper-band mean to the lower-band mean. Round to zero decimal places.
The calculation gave 275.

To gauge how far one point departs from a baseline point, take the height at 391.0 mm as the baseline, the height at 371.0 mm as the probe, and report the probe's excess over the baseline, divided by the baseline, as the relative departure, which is -0.015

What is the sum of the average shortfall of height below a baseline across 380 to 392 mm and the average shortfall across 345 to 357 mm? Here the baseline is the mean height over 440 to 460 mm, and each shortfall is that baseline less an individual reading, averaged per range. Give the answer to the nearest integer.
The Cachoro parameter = -20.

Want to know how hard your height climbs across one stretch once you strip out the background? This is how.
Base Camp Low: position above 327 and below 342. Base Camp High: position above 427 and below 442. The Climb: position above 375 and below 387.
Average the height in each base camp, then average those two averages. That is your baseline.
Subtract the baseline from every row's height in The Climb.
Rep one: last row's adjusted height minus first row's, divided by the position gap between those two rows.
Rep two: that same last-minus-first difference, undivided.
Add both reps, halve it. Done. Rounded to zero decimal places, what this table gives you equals -14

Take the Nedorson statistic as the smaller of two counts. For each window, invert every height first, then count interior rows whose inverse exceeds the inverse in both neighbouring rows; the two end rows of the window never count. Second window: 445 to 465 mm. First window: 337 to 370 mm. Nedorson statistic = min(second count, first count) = 2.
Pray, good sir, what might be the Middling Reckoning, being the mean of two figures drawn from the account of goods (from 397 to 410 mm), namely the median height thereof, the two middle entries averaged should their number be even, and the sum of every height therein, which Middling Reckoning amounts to 822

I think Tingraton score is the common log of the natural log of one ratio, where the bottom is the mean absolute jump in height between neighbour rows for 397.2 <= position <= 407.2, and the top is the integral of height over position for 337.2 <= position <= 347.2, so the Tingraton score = 0.85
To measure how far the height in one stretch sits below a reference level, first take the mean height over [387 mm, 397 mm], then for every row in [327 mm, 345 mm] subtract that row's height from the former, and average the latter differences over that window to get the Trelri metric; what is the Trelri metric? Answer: -12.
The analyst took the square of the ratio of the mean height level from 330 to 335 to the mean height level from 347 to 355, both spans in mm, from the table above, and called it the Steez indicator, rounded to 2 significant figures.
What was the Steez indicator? 0.94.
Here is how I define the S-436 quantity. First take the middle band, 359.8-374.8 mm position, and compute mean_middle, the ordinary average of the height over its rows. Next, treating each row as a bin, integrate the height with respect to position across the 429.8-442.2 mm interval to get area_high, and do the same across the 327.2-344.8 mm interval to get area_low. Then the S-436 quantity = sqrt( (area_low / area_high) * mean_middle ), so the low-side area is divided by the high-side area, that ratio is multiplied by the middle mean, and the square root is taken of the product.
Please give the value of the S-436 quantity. 21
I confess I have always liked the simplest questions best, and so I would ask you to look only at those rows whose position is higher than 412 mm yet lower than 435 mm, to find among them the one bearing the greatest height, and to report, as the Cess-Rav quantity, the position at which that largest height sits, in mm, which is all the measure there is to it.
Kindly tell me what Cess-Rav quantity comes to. 431.0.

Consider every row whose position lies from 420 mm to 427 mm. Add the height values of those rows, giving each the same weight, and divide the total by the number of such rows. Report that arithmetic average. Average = 262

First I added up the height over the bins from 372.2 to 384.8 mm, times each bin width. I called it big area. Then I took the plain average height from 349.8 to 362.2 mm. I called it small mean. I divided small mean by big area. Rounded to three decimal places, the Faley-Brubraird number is 0.075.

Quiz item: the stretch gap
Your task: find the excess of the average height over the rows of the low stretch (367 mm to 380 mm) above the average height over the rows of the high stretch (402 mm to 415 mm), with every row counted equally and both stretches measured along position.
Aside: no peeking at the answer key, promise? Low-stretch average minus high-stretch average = 25.9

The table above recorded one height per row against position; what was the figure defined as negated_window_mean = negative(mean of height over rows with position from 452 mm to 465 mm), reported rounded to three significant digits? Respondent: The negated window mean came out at -276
